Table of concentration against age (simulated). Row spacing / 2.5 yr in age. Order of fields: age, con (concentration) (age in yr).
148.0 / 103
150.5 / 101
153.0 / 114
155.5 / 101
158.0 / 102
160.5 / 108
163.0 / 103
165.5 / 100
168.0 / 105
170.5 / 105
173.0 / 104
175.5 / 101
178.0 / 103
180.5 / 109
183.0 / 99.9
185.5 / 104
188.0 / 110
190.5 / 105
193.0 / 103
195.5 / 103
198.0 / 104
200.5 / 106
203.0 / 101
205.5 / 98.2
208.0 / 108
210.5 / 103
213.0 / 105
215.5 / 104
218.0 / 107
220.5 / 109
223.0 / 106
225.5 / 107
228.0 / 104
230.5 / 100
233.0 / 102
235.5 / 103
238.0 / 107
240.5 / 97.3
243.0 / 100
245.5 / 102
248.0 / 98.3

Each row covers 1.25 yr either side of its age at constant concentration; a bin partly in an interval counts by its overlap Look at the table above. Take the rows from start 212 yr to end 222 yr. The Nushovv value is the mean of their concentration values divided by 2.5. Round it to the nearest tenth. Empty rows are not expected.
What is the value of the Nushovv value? 42.5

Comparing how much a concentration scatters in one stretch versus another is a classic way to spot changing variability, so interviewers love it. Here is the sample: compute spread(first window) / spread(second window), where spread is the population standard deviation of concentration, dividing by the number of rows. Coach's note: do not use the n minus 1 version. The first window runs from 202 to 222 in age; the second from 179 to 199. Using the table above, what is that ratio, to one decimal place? 1.1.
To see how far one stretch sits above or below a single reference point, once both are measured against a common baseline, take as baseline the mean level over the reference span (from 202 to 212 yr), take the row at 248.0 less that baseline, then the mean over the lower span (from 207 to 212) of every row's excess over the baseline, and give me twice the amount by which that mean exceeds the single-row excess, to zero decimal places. 14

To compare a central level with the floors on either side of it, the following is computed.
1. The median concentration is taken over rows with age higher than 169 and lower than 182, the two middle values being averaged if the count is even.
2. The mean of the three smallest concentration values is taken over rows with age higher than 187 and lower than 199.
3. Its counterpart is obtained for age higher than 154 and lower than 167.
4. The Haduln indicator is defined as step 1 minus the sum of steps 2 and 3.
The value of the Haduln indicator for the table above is -100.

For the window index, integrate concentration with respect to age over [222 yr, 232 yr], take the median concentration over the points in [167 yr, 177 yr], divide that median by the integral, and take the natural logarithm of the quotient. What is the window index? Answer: -2.3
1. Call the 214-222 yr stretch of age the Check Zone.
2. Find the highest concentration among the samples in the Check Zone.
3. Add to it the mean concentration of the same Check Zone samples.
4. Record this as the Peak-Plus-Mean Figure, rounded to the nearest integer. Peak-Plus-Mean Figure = 216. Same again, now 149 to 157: 219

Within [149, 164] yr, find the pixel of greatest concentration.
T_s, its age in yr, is 153.0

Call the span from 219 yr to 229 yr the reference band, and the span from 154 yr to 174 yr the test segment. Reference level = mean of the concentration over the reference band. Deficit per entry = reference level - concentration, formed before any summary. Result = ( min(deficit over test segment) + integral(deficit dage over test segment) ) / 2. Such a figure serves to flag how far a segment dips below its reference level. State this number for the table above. 29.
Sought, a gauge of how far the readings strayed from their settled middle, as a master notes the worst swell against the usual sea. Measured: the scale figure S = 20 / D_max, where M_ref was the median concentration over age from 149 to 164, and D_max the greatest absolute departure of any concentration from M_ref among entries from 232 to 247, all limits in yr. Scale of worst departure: 3.8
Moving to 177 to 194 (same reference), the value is 2.7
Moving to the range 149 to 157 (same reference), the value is 1.7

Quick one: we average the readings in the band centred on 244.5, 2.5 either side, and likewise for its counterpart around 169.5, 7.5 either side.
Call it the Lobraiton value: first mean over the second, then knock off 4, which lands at -3.02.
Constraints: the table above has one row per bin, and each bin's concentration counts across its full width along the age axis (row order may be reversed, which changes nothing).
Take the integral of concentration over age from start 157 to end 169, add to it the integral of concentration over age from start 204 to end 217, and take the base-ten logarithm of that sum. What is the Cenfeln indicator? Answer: 3.41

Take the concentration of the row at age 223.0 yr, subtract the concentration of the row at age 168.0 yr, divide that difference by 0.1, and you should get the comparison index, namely 10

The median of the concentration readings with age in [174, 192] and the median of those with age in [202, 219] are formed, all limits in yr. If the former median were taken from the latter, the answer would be 0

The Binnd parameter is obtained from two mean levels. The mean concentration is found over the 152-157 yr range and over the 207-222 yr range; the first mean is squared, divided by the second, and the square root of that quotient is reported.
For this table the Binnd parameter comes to 10.4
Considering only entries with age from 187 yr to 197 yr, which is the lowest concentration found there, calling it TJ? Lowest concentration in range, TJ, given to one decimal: 103.0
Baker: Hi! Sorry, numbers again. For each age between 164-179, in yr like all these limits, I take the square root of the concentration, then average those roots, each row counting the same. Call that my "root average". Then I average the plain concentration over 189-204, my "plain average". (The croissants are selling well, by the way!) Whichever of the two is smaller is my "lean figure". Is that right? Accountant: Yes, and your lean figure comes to 10.1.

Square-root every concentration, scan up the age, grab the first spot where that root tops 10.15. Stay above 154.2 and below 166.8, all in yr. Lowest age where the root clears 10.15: 160.5 yr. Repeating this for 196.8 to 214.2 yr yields 198.0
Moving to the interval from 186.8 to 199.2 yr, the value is 188.0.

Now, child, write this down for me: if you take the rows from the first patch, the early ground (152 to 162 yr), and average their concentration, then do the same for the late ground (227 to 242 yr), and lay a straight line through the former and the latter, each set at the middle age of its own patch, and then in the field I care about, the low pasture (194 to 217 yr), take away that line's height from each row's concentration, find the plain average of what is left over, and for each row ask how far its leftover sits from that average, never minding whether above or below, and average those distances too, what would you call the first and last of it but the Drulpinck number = 2.11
